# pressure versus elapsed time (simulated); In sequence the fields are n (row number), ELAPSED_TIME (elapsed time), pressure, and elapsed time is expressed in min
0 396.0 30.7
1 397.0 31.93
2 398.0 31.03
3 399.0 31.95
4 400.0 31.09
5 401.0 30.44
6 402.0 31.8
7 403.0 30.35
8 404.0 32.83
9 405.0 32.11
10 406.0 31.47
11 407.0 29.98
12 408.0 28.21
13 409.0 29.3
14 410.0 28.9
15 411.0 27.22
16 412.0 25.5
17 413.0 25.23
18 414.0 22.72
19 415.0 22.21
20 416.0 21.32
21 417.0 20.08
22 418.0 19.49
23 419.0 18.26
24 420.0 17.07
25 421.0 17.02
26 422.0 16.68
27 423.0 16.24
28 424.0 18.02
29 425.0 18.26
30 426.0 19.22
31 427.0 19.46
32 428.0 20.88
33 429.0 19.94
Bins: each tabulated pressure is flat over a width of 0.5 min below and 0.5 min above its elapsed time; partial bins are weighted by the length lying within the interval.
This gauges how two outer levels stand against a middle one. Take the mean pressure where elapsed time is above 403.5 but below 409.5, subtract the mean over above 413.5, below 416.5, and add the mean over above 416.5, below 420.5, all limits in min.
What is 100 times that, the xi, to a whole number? 2729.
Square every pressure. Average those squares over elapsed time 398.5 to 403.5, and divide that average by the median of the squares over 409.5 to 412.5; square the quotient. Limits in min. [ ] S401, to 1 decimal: 1.7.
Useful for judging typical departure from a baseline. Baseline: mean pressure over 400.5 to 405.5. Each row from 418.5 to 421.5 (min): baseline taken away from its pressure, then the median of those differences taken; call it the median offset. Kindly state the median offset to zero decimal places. -14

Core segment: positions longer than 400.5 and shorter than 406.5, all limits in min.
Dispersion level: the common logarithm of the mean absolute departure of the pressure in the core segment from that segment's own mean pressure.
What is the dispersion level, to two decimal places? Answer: -0.13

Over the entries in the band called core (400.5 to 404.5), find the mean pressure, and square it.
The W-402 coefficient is 983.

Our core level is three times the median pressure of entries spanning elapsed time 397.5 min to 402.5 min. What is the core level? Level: 93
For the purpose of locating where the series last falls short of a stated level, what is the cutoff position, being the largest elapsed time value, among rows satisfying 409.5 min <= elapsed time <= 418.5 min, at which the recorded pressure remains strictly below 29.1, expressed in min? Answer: 418.0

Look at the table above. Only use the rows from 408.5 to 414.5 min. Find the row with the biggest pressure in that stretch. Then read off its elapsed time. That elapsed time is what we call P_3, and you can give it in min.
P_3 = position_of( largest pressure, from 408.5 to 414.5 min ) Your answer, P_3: 409.0 min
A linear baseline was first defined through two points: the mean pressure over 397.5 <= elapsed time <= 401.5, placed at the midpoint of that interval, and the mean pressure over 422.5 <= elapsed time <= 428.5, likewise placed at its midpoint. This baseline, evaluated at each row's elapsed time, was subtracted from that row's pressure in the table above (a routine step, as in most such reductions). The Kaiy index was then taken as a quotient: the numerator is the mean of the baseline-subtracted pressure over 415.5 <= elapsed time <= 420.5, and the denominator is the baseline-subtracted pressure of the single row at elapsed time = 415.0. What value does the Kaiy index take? 2.0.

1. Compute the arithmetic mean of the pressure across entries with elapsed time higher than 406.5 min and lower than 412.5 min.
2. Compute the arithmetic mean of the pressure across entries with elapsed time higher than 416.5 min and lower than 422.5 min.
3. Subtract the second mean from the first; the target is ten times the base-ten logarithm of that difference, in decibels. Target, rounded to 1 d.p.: 10.0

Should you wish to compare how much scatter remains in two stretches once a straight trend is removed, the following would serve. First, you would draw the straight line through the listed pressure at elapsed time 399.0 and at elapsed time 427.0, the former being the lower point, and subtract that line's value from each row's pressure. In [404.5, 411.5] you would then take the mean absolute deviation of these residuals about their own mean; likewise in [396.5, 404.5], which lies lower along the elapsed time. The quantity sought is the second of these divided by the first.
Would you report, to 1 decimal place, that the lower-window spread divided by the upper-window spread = 1.4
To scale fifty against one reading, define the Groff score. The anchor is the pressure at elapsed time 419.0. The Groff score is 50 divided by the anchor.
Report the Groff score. 2.7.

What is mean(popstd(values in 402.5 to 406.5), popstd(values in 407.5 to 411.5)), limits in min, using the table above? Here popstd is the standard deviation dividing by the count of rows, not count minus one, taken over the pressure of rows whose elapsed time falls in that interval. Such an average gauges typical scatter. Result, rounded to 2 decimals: 0.85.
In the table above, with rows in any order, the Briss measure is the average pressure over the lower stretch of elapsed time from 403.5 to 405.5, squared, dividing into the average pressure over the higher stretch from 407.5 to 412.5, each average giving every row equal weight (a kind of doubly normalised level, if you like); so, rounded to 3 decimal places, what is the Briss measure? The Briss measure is 0.026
